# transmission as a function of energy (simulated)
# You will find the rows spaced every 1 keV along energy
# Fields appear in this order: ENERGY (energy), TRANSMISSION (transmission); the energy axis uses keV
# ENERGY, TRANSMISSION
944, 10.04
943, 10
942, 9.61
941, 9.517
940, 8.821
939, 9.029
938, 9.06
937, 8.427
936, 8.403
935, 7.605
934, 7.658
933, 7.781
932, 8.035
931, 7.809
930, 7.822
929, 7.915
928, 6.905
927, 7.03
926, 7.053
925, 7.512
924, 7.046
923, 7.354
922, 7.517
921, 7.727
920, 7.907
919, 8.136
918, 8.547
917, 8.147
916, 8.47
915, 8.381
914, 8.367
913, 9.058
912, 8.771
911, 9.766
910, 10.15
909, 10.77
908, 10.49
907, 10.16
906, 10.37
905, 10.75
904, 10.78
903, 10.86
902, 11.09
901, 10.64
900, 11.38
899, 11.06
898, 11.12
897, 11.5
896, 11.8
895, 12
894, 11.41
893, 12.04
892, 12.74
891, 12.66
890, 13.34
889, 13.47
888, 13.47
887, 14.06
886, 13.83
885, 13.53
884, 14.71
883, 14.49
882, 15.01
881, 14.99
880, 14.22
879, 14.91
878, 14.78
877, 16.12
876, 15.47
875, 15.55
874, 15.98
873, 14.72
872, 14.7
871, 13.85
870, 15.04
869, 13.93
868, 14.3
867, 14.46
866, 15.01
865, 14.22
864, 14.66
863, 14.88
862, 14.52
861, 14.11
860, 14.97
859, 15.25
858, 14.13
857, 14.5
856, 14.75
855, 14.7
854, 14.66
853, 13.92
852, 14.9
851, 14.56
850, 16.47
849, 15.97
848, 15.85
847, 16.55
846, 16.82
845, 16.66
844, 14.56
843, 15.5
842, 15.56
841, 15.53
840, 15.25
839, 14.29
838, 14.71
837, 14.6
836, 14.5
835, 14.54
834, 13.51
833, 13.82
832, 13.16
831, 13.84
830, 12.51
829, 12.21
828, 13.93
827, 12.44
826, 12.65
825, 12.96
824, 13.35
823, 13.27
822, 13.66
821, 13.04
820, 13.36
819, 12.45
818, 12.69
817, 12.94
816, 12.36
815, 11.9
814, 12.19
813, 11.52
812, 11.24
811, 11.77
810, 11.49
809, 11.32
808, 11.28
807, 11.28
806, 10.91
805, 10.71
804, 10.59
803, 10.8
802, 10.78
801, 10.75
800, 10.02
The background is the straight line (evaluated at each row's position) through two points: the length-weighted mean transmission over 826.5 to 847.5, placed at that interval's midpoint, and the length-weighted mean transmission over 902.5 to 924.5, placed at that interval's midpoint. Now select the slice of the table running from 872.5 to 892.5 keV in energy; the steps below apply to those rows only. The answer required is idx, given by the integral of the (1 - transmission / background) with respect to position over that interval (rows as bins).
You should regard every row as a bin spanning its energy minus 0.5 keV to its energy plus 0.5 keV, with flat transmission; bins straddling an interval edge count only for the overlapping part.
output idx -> -5.5 keV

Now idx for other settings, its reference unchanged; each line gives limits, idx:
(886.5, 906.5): -3.0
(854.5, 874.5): -3.4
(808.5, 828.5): 4.1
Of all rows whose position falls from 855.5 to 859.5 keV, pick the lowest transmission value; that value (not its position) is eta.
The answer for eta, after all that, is 14.13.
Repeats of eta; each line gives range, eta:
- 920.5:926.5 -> 7.046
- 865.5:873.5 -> 13.85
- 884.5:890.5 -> 13.34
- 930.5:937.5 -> 7.605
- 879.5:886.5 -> 13.53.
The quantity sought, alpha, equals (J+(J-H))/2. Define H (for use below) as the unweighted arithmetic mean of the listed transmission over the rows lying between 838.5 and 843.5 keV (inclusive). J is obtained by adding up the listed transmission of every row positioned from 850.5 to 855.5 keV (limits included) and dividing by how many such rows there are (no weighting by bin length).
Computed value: 7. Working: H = 15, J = 15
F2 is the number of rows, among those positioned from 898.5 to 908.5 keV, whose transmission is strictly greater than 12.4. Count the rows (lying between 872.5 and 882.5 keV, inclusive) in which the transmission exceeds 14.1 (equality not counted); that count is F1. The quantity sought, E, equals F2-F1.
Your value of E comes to -10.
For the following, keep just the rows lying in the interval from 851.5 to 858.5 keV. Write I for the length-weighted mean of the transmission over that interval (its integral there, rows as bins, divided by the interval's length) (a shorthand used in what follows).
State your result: 14.5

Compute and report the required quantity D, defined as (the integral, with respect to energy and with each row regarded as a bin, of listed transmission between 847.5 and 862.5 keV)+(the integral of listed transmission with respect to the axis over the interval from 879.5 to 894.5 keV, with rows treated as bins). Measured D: 427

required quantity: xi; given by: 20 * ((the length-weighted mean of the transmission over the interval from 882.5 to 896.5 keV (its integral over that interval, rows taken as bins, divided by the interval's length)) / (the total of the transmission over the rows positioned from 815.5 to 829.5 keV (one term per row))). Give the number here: 1.45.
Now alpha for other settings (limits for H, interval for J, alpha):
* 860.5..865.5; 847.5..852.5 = 8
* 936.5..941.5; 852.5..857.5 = 10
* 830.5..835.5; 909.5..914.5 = 2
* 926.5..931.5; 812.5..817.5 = 8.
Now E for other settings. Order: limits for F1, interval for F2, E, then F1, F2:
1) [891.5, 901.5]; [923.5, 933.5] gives 0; 0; 0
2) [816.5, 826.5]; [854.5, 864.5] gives 10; 0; 10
